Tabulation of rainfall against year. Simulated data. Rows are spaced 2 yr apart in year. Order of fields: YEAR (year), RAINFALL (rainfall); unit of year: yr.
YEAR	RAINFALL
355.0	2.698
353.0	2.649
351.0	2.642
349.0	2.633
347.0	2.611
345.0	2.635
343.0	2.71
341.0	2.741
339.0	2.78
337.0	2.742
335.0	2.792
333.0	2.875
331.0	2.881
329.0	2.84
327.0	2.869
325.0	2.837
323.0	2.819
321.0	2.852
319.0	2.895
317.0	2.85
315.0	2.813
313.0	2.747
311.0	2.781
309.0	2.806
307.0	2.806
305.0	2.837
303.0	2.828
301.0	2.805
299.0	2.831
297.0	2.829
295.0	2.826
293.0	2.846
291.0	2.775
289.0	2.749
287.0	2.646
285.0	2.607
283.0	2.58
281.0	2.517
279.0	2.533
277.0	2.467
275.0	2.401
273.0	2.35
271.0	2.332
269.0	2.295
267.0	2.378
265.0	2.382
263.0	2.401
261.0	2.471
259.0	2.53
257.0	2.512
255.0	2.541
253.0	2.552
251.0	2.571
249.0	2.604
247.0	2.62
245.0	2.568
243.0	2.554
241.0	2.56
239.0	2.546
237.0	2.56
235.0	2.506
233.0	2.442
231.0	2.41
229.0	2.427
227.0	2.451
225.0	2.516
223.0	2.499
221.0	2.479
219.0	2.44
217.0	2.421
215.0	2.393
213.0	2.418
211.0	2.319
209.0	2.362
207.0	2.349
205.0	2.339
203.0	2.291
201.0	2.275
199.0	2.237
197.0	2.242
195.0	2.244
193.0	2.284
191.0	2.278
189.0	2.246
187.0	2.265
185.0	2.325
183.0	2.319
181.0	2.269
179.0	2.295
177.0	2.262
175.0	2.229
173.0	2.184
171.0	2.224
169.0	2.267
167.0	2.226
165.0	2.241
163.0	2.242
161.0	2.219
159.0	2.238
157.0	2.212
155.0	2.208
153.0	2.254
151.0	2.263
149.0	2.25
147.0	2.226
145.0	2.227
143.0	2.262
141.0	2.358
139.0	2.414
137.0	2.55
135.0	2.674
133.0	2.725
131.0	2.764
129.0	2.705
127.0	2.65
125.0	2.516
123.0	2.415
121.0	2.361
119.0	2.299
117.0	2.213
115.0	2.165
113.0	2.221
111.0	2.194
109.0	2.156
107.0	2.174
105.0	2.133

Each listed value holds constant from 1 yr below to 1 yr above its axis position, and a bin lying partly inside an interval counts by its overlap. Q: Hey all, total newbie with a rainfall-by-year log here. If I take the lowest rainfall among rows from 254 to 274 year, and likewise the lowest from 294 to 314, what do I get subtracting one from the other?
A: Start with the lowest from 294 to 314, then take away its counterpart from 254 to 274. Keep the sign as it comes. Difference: 0.45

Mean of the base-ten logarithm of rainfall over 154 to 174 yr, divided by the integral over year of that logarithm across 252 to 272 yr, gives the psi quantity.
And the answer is 0.045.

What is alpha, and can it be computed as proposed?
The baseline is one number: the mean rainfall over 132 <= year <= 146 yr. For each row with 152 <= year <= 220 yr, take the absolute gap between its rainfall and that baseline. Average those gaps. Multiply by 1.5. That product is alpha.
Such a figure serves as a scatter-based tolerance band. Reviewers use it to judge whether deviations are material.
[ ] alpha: 0.26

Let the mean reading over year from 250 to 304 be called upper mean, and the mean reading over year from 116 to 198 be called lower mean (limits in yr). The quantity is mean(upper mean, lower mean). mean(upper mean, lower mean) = 2.45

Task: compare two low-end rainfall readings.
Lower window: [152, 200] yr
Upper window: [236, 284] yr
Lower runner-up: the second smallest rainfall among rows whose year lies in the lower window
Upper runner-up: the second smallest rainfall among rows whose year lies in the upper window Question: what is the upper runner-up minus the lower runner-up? 0.12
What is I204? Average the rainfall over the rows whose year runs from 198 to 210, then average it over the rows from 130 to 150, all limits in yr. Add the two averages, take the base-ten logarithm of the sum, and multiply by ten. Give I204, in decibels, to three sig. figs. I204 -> 6.77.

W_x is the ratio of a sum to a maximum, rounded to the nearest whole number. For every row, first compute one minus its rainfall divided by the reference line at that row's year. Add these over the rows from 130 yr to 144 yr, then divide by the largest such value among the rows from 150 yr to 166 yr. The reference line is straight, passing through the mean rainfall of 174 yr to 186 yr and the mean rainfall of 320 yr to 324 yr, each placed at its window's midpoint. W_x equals 316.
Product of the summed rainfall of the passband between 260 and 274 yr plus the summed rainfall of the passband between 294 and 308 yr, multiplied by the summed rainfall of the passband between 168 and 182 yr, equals 572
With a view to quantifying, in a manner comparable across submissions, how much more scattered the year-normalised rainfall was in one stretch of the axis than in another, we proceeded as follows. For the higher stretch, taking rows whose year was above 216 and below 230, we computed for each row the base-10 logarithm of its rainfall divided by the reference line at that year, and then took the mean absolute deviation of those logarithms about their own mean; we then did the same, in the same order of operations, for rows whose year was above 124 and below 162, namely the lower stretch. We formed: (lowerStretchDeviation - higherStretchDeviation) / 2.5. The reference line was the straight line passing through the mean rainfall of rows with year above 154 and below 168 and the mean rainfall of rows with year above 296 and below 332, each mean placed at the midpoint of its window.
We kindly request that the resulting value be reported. 0.014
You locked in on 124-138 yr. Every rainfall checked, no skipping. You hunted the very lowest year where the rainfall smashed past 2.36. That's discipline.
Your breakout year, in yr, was 125.0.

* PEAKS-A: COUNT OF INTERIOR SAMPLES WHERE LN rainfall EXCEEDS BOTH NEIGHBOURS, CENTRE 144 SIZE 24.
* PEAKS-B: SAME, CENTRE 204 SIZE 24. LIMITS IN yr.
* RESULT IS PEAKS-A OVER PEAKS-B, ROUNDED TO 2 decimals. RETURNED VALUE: 0.50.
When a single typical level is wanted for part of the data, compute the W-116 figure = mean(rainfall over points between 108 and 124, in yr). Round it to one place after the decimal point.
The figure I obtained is 2.3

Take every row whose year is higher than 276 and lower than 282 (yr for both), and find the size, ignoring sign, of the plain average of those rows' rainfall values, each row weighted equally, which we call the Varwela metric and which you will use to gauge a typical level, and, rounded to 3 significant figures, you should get 2.51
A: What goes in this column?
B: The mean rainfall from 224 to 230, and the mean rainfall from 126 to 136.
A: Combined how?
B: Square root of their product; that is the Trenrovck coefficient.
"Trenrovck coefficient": 2.581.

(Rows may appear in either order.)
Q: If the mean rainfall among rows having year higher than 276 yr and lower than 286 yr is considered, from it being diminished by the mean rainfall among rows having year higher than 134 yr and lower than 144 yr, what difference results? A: 0.1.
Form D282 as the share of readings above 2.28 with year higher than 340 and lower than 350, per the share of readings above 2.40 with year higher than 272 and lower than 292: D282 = 1.11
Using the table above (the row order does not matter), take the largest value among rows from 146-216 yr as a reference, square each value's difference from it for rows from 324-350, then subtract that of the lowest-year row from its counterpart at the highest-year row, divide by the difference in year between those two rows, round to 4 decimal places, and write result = -0.0054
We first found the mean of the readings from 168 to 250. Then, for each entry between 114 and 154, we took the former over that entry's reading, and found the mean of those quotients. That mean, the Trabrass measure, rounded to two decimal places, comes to 0.99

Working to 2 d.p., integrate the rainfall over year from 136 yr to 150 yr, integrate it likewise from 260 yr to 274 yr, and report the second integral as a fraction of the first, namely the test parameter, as 1.02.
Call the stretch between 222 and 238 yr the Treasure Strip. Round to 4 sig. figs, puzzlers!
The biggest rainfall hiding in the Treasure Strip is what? 2.560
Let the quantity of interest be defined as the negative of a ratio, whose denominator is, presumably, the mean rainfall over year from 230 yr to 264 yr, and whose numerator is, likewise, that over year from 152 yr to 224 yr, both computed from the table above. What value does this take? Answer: -0.908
